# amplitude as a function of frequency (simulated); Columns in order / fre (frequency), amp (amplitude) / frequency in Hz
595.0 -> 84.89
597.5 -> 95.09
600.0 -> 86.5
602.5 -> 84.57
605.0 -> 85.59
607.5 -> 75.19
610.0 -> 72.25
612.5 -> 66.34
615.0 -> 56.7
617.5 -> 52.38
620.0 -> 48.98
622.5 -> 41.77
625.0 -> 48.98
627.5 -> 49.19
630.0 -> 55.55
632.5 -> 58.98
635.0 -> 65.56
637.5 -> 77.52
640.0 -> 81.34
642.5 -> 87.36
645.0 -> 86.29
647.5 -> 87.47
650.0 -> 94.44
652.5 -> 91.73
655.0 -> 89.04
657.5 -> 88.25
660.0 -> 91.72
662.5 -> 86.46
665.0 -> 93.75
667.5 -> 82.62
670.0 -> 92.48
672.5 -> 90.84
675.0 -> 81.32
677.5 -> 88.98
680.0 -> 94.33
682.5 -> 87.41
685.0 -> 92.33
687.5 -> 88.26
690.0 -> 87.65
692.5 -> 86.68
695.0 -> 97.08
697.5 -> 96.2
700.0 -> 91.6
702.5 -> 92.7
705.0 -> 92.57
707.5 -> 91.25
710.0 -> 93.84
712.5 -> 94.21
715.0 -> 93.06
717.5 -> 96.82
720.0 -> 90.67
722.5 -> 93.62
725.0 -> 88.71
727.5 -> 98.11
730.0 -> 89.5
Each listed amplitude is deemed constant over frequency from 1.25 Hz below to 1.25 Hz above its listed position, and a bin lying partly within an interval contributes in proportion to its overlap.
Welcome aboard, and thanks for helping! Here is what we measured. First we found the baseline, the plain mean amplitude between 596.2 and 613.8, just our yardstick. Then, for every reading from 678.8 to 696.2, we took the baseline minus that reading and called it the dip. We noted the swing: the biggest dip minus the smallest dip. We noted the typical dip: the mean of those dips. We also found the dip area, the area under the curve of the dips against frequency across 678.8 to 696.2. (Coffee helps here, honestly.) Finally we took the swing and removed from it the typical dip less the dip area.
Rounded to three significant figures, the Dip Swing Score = -150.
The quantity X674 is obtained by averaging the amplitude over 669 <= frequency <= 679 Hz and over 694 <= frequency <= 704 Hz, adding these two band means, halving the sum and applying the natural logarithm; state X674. 4.515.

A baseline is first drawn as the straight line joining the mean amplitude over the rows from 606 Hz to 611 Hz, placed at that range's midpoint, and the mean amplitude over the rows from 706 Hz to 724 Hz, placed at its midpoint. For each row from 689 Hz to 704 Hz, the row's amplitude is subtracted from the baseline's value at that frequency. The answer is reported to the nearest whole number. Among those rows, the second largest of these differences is 1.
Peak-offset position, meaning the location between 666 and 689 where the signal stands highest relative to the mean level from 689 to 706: 680.0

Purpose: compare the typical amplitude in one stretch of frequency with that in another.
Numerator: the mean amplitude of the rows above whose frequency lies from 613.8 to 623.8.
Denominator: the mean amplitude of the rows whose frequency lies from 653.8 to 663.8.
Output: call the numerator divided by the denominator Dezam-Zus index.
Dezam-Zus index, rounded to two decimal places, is 0.56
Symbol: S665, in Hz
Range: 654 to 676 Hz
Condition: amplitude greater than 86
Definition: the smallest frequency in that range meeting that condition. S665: 655.0 Hz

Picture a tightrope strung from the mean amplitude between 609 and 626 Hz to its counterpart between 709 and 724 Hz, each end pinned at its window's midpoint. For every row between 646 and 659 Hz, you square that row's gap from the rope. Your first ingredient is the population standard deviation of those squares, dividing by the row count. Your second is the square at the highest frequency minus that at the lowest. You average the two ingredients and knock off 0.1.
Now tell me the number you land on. 11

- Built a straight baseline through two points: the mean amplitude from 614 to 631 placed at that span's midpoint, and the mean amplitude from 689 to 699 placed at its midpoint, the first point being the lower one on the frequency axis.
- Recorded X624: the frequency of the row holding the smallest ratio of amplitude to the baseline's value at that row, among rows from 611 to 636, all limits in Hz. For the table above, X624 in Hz 622.5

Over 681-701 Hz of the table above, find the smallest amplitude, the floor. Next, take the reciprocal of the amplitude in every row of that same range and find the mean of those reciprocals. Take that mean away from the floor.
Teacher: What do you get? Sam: 87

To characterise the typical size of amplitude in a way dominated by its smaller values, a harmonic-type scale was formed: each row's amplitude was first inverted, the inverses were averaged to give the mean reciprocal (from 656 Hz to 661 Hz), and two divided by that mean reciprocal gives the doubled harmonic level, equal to 180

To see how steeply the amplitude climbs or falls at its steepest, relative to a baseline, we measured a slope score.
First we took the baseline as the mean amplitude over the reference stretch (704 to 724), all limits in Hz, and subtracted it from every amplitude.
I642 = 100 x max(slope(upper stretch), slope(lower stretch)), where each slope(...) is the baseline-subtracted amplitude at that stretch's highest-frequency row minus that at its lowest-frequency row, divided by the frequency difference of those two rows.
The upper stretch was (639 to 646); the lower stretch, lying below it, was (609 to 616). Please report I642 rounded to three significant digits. 99.0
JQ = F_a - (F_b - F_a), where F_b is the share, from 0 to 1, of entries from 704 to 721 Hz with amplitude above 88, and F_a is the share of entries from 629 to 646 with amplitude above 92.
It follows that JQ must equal -1.00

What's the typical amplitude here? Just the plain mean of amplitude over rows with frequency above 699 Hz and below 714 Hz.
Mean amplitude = 92.7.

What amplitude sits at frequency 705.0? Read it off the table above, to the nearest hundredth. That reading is 92.57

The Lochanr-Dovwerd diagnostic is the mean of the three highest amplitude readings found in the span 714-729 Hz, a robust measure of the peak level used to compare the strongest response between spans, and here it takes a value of 96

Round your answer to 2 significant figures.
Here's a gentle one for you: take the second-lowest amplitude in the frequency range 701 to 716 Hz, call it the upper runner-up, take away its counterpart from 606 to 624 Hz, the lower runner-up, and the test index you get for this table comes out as 44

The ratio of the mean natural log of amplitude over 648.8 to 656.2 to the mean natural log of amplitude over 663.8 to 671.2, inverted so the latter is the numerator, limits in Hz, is 0.99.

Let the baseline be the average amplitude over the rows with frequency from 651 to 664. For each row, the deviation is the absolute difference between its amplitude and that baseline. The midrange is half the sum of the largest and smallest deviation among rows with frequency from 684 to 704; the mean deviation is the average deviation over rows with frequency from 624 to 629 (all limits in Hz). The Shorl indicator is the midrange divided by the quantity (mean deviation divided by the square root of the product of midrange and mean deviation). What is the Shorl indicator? 1.46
